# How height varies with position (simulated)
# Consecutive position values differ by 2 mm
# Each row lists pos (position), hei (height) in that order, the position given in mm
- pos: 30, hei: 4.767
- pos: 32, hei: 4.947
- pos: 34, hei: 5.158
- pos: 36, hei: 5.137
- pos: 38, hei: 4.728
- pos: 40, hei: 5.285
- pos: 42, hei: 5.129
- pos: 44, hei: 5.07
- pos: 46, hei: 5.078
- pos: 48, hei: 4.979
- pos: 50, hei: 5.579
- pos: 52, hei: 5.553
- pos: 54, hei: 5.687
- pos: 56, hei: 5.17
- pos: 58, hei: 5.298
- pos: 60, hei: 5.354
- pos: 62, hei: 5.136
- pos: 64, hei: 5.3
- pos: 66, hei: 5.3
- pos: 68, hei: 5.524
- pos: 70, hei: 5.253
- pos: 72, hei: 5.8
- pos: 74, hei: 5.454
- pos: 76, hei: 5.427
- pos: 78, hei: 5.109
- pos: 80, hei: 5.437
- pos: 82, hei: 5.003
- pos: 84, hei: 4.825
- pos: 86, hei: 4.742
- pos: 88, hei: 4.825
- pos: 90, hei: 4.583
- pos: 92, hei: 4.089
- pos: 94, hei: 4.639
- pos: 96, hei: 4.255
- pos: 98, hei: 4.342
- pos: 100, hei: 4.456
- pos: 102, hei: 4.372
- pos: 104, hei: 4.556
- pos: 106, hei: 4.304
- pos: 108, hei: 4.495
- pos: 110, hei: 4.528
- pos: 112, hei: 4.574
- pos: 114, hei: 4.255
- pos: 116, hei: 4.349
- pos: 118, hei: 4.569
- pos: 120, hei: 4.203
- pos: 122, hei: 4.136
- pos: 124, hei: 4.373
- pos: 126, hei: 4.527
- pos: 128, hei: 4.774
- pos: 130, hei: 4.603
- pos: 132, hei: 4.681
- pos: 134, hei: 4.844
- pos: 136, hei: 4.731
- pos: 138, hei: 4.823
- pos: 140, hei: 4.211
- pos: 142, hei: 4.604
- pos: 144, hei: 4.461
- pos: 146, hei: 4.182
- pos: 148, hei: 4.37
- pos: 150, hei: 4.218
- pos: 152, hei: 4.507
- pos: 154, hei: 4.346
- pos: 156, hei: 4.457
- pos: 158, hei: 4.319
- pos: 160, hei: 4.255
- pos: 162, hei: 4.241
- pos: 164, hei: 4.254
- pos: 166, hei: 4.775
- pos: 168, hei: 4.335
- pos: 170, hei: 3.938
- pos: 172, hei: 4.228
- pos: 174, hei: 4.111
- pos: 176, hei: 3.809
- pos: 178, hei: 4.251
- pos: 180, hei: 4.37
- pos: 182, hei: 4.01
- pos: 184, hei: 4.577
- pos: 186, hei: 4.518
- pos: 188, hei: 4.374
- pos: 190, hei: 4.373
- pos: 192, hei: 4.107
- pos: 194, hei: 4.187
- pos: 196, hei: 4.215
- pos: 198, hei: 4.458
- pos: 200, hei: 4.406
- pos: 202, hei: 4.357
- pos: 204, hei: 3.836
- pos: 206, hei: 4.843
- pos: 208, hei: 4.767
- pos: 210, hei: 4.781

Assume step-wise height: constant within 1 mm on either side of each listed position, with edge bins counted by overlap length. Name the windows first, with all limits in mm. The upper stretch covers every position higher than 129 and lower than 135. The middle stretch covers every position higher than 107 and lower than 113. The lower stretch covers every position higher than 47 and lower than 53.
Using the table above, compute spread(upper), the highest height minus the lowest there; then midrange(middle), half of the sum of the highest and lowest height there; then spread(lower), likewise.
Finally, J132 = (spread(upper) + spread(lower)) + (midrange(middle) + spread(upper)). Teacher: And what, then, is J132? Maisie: 5.6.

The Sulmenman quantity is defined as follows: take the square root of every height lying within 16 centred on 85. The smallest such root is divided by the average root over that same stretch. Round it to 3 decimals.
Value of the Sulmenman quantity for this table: 0.921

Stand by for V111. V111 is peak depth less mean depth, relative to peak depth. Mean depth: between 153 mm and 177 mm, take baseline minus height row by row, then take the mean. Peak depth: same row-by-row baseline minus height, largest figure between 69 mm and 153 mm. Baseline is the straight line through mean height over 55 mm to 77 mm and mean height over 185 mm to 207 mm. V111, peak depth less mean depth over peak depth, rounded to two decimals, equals 0.70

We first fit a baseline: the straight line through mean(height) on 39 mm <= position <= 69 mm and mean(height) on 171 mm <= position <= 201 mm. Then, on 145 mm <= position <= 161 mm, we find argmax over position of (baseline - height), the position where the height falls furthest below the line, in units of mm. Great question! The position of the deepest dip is 146 mm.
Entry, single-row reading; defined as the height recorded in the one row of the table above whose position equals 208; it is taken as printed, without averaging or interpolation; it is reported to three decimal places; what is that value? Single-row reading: 4.767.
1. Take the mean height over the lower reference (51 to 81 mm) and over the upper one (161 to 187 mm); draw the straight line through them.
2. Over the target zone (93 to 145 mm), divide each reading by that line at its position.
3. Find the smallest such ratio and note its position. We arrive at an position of 96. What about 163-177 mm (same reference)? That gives 176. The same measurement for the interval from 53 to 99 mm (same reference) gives 92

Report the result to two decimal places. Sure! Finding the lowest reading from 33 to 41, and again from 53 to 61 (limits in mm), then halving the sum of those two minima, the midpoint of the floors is 4.95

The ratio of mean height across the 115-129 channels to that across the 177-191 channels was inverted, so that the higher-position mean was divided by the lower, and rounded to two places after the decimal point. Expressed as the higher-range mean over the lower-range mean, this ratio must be 0.99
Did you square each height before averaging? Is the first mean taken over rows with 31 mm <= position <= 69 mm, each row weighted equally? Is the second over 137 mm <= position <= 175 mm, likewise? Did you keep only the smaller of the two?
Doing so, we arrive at 19.0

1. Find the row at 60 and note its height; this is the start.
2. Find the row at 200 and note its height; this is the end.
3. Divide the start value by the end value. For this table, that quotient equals 1.22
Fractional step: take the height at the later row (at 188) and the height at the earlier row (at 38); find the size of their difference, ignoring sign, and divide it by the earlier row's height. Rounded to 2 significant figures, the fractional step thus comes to 0.075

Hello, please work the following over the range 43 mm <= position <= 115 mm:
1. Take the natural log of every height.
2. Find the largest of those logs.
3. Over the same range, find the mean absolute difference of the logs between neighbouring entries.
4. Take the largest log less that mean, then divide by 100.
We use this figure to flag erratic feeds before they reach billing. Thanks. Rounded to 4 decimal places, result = 0.0171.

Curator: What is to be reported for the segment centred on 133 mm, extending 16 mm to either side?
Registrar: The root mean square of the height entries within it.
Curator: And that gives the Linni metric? 4.51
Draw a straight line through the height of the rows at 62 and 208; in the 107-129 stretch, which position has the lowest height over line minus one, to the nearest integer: 122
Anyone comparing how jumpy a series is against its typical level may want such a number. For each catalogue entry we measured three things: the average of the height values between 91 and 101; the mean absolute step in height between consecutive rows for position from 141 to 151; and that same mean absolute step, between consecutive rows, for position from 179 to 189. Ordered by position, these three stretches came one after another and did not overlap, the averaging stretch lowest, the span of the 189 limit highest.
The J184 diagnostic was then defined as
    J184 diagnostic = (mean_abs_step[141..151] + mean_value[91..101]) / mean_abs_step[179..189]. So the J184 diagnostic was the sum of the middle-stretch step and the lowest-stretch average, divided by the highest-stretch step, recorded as 16.1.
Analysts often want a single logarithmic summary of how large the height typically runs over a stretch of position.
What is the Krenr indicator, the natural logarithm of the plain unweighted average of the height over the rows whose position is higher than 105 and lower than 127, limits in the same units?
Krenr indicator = 1.48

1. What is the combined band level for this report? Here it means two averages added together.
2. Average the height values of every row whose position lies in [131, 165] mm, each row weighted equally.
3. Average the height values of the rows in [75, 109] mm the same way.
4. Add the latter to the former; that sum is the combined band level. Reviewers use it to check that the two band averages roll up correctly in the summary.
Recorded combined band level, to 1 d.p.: 9.1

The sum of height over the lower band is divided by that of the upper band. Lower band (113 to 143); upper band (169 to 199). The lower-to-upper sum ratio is 1.07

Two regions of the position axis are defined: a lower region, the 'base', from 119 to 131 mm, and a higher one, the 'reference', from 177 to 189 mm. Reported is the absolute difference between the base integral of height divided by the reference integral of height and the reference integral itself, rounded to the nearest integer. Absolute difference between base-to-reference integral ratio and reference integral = 51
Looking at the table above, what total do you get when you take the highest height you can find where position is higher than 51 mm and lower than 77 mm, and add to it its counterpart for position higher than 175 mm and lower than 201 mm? 10.38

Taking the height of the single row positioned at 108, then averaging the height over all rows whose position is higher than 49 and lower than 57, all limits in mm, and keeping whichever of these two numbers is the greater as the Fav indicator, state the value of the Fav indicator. 5.50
